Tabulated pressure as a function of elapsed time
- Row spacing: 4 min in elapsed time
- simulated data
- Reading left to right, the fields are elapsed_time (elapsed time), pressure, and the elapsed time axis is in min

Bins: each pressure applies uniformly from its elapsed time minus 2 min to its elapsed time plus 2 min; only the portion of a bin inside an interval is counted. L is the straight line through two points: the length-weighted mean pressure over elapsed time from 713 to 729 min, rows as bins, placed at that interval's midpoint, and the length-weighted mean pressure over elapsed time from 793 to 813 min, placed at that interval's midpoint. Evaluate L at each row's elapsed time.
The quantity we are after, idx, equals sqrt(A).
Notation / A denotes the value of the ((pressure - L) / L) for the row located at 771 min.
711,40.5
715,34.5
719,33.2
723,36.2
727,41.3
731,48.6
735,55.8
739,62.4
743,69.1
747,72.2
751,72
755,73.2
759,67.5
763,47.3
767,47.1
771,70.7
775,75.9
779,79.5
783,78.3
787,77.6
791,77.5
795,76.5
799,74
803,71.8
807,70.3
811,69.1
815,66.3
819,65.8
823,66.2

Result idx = 0.46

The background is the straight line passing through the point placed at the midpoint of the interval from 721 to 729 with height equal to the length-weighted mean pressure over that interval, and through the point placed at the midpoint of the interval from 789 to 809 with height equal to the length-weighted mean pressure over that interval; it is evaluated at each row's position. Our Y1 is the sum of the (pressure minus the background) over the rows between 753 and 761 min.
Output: 33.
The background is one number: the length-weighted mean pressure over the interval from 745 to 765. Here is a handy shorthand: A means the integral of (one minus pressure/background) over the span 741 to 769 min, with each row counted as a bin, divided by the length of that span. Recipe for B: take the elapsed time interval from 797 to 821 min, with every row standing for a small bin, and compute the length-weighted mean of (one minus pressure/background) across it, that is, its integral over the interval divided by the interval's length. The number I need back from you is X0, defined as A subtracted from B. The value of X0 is -0.08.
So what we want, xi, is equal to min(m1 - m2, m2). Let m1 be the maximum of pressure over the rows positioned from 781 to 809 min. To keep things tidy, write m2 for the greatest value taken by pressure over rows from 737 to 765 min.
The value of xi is 5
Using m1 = 78.3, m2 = 73.2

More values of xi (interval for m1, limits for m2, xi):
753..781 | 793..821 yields 3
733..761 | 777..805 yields -6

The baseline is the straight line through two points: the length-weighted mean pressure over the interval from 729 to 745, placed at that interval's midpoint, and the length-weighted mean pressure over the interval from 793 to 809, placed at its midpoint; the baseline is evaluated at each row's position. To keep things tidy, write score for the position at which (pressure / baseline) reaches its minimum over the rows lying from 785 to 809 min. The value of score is 807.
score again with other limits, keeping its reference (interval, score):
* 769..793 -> 771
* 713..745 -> 719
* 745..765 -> 763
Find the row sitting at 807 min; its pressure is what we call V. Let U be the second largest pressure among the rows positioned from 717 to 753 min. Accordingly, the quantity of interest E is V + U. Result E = 142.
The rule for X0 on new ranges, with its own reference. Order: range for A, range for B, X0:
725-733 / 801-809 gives -0.39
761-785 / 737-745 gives 0.01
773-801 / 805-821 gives 0.14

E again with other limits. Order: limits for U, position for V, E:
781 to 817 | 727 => 119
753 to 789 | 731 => 127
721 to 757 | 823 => 138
